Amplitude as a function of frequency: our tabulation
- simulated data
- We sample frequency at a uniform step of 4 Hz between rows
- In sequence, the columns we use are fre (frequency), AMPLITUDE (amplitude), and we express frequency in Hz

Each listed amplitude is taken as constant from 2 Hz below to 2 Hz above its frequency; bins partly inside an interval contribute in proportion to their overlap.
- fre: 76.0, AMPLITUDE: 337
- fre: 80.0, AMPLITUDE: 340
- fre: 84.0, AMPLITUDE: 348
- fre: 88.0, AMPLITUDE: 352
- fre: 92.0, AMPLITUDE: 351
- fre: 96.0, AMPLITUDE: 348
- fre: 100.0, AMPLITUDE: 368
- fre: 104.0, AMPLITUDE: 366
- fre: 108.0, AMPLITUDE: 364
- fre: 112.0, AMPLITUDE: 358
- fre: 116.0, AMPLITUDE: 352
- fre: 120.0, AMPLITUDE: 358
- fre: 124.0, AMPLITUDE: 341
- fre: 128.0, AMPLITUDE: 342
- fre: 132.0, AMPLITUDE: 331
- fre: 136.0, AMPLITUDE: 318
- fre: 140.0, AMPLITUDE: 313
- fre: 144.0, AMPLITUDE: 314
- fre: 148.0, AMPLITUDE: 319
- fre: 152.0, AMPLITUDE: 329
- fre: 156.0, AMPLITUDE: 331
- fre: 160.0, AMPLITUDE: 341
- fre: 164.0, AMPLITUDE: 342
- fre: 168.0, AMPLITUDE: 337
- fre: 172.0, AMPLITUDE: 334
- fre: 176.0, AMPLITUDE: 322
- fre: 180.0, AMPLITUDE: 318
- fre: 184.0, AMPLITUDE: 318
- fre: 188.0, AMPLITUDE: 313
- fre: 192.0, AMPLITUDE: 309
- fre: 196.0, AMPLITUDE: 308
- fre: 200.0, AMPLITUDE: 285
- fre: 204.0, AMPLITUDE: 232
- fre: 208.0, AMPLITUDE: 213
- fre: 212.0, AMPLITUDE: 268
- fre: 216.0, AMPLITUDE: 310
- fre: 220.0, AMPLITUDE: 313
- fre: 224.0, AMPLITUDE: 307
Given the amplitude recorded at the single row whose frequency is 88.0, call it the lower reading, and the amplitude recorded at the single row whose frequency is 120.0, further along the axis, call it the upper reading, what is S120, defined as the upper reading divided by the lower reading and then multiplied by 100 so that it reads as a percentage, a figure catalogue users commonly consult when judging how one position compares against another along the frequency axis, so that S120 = 102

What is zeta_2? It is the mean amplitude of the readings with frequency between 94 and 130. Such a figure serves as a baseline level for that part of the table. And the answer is 355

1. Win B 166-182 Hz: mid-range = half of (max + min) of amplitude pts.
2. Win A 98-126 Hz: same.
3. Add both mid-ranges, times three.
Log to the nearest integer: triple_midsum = 2046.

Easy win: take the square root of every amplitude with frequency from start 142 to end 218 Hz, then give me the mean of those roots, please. 17.5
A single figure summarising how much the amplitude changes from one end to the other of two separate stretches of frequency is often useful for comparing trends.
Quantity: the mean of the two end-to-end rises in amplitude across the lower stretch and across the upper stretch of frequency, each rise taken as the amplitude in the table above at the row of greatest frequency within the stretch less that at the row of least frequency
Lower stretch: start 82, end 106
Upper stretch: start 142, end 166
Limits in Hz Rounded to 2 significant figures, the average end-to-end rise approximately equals 23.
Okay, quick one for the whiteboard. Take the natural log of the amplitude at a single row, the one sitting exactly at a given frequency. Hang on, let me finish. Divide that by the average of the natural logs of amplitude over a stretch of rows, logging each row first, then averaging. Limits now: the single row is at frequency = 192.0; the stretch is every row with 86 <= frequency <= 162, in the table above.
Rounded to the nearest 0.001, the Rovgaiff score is 0.983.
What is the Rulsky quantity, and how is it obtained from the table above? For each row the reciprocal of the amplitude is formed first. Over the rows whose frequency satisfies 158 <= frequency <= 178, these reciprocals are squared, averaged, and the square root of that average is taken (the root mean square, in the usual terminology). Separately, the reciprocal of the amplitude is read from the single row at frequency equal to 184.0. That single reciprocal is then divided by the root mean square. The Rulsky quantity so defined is 1.05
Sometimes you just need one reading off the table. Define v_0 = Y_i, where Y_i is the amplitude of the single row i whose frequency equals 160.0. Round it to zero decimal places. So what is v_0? 341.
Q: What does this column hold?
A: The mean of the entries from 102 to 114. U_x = 363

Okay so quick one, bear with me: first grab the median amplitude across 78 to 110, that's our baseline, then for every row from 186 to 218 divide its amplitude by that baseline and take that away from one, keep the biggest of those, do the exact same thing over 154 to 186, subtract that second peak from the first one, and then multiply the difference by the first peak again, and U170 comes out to 0.118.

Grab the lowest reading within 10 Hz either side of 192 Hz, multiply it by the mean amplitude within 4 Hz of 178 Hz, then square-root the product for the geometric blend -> 302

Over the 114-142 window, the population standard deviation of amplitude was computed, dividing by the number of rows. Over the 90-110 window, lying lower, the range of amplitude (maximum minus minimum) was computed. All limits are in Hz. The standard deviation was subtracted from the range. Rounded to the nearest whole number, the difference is 5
